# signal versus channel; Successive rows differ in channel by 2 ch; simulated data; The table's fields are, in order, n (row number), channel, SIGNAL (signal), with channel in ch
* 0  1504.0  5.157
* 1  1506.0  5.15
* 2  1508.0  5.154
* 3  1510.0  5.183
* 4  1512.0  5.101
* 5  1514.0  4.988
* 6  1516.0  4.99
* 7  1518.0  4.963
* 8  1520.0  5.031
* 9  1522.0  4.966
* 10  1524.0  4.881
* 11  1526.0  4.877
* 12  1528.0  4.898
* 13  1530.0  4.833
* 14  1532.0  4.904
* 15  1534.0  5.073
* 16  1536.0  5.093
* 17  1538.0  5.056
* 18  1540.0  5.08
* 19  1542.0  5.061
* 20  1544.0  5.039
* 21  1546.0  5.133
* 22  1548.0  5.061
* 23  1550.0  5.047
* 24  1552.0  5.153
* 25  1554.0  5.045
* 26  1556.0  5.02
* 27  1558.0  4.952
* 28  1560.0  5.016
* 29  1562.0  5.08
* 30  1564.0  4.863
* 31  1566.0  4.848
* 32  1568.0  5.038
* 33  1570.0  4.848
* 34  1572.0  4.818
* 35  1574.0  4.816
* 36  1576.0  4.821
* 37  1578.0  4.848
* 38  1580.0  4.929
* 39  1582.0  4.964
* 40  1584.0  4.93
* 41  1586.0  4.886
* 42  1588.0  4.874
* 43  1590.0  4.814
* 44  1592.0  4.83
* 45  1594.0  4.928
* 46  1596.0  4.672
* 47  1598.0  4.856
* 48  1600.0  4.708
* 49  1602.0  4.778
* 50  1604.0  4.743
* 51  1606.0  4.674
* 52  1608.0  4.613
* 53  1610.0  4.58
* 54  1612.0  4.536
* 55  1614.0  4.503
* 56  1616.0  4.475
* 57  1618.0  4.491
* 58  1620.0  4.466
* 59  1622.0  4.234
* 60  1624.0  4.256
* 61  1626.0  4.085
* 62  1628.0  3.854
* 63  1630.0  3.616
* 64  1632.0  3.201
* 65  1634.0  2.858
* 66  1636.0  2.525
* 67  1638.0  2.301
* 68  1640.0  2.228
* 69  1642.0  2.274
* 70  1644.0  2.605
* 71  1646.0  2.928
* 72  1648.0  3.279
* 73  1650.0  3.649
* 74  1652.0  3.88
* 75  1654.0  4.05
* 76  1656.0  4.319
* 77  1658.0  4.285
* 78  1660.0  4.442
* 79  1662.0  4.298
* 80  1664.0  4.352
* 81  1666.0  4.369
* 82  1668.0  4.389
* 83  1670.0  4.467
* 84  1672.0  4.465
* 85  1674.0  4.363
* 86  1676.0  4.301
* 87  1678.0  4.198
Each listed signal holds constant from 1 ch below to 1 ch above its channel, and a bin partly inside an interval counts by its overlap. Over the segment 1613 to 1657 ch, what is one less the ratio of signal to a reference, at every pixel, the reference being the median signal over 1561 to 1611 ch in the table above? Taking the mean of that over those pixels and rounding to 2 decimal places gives 0.27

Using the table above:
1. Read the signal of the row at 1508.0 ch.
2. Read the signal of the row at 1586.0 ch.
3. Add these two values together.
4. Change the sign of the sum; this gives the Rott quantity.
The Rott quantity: -10.0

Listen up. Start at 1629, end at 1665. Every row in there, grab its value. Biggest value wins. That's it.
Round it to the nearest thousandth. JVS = 4.442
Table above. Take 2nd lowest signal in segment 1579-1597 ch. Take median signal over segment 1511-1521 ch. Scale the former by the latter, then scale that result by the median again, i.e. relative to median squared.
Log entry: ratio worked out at 0.193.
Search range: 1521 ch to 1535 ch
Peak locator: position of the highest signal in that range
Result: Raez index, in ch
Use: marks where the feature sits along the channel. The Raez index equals 1534.0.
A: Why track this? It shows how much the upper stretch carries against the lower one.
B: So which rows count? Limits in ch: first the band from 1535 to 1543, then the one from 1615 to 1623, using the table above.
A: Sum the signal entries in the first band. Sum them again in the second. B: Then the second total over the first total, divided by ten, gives 0.087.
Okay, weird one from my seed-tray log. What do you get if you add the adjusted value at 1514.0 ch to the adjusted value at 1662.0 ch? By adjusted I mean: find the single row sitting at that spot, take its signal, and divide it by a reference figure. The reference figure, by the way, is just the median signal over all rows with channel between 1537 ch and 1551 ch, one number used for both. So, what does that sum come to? 1.83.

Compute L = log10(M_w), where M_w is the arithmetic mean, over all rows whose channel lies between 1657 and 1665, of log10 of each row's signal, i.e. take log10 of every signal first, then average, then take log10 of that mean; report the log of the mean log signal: -0.195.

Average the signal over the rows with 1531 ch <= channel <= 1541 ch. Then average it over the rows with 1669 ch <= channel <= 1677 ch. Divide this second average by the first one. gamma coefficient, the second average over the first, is 0.87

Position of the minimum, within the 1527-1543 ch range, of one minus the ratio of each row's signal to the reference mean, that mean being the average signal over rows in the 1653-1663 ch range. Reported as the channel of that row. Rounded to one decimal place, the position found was 1536.0 ch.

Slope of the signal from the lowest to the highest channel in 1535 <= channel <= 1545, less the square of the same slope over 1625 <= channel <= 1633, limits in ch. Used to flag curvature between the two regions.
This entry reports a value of -0.028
